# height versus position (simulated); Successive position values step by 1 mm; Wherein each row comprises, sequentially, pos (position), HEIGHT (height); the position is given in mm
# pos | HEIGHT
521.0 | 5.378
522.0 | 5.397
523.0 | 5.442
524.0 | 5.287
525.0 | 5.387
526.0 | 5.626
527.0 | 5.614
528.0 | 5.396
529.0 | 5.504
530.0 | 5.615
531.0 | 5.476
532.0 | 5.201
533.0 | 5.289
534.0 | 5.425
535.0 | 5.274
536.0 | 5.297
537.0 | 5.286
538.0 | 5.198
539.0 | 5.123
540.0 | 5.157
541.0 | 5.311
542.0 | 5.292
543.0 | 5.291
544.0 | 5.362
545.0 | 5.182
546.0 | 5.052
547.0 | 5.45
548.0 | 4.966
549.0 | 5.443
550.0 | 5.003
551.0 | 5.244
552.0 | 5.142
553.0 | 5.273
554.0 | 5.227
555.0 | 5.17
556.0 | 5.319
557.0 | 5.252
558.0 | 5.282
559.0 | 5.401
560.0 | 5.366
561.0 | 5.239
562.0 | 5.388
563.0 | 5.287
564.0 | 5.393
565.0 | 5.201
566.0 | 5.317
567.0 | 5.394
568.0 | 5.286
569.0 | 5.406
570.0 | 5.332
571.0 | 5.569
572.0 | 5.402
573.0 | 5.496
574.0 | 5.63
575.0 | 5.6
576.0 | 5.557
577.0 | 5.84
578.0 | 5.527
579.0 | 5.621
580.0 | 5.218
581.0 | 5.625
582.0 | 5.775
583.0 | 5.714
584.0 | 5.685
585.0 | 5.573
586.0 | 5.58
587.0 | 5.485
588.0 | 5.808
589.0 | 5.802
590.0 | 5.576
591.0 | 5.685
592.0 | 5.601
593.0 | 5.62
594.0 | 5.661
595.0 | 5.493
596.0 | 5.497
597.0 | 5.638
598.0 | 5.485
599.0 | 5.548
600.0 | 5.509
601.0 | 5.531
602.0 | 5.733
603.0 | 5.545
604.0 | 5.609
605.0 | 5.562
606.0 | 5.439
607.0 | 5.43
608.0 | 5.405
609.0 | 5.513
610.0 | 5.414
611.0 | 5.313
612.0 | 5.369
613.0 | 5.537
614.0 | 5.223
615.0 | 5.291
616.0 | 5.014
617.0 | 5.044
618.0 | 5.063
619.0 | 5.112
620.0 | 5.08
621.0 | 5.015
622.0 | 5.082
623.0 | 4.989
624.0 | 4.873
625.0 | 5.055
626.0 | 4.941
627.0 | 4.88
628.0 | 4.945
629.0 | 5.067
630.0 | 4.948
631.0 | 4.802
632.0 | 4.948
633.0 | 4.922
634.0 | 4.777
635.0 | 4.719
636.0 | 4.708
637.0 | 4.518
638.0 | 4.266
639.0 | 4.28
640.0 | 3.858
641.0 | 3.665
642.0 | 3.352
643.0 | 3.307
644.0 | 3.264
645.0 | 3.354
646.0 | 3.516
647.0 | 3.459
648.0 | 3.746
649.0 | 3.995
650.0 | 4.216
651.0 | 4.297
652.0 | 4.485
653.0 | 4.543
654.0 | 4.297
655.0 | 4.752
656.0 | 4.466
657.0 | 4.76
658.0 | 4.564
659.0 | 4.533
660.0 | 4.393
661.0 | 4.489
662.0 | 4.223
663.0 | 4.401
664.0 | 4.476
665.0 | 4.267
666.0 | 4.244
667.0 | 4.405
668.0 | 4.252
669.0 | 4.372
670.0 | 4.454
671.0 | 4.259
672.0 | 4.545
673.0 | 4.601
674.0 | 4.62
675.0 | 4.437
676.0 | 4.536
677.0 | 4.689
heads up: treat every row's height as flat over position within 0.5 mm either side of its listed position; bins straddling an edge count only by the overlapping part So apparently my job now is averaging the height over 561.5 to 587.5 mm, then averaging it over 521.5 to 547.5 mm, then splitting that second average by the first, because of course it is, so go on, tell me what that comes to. 0.97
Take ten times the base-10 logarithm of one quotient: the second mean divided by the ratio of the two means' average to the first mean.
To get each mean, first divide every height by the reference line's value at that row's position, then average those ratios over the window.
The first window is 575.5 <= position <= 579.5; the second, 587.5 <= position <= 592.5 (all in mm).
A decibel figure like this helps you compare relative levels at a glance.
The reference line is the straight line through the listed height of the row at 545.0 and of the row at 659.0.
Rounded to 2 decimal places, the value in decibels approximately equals 0.58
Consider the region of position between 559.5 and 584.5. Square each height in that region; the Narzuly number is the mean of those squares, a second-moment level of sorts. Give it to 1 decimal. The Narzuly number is 30.0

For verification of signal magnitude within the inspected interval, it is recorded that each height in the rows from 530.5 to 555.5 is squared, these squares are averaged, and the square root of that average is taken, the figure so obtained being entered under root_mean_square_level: 5.2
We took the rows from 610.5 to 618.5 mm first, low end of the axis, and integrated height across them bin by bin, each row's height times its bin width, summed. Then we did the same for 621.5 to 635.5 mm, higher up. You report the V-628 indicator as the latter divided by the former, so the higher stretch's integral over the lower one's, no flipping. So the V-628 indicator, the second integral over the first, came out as 1.6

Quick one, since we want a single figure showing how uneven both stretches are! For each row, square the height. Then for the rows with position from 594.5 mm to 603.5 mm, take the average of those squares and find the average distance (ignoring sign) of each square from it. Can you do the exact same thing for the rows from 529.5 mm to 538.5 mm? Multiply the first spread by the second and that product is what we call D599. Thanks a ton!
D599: 0.78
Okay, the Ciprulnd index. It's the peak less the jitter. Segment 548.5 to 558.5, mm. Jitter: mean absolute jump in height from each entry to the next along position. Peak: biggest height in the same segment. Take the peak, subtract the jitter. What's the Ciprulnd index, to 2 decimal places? 5.30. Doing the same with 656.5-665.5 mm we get 4.61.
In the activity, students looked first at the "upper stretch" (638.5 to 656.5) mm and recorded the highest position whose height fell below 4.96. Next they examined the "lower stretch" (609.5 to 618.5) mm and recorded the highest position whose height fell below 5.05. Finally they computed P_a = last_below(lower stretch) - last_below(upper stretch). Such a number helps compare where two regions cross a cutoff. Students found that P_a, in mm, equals -39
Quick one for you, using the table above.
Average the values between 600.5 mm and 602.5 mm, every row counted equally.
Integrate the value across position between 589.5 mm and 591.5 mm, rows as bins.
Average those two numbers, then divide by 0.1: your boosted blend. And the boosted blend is 84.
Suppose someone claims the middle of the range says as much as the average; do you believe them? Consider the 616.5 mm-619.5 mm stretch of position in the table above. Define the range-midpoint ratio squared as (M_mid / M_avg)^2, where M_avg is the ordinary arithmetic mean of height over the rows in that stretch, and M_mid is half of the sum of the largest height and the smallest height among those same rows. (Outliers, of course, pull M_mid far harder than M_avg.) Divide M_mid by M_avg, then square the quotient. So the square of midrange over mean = 1.002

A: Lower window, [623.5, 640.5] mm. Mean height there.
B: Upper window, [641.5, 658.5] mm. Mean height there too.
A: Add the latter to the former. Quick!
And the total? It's 8.8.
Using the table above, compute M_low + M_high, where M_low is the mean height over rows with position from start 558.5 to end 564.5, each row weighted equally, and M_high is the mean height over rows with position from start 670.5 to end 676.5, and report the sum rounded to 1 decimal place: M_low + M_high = 9.8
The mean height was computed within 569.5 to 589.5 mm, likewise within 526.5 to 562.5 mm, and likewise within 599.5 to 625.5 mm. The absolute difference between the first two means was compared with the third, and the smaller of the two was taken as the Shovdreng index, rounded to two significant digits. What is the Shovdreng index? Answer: 0.30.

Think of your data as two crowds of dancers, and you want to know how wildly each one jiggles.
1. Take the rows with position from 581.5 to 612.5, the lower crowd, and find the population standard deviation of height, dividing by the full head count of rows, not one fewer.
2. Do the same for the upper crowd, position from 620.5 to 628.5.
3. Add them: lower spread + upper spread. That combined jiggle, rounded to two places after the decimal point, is 0.20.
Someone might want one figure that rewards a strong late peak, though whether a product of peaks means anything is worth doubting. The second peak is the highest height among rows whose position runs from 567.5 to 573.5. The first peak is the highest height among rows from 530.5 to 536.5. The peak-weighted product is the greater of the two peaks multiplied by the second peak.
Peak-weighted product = 31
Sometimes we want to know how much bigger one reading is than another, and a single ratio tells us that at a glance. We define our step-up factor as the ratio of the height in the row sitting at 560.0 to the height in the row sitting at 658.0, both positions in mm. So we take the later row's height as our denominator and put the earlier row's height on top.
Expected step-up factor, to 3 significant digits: 1.18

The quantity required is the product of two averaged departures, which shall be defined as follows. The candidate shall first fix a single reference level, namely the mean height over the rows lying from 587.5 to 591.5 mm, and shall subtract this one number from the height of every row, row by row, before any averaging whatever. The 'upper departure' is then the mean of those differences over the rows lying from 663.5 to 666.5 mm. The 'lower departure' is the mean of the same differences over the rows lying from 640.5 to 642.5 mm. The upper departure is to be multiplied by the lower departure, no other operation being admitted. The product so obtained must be 3.1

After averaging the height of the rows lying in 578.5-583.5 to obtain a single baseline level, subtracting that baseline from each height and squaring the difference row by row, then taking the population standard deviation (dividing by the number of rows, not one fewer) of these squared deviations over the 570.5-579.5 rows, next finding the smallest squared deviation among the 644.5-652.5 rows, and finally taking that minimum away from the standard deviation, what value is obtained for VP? -1.2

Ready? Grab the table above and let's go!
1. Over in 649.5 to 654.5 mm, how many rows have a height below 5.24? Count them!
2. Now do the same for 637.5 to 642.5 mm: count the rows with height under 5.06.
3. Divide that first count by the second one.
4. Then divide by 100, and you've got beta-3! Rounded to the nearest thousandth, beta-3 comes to 0.010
